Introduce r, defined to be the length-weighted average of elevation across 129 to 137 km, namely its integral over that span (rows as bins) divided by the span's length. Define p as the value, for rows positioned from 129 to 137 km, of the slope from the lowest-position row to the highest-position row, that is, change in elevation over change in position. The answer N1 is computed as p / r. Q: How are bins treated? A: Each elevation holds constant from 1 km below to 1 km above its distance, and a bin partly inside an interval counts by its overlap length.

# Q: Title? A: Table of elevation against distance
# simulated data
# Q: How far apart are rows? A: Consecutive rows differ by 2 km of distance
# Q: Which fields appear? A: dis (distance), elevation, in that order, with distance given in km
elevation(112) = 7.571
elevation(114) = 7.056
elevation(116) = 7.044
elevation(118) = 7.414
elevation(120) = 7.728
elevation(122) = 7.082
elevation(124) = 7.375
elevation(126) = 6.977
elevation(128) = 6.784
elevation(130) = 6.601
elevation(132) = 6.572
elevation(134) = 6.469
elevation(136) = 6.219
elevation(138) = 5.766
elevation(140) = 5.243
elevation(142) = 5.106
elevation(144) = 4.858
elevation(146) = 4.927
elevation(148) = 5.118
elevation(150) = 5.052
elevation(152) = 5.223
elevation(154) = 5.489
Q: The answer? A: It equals -0.010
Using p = -0.06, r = 6.5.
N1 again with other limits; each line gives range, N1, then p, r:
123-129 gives -0.021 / -0.15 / 7.0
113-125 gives 0.004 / 0.03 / 7.3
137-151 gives -0.012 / -0.06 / 5.2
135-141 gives -0.042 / -0.24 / 5.7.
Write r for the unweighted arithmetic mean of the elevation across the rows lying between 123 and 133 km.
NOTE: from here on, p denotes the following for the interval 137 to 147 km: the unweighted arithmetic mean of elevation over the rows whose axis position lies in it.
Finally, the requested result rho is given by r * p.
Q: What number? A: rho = 36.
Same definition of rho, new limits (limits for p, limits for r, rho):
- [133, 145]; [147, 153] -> 29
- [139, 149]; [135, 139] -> 30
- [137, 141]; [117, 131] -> 39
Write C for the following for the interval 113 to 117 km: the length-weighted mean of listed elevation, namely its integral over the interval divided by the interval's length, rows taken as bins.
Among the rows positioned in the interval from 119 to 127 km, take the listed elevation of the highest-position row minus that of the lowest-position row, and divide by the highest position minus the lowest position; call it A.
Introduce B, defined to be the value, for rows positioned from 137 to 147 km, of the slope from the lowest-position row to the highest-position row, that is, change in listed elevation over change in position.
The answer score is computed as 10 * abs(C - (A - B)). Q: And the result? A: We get 70.7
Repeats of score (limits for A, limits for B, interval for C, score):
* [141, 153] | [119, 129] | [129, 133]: 64.6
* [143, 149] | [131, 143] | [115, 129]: 69.9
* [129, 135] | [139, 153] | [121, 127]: 71.8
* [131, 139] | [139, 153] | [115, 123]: 74.5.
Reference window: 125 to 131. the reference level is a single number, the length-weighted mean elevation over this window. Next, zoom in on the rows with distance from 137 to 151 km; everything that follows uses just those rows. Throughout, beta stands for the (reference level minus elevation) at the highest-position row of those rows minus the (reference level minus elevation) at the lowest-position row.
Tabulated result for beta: 0.7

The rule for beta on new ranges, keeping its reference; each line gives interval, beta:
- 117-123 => 0.3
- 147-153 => -0.1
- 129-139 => 0.8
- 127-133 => 0.2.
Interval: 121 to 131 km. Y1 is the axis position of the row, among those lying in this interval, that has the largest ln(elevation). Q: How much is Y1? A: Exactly 124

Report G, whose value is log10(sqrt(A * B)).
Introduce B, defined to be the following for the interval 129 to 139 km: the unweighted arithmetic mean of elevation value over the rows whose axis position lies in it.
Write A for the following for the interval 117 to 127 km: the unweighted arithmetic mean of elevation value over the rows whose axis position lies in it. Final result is 0.833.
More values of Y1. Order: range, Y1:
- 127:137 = 128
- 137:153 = 138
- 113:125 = 120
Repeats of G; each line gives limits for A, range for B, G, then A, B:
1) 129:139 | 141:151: 0.751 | 6.3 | 5.0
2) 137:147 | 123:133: 0.775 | 5.2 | 6.9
